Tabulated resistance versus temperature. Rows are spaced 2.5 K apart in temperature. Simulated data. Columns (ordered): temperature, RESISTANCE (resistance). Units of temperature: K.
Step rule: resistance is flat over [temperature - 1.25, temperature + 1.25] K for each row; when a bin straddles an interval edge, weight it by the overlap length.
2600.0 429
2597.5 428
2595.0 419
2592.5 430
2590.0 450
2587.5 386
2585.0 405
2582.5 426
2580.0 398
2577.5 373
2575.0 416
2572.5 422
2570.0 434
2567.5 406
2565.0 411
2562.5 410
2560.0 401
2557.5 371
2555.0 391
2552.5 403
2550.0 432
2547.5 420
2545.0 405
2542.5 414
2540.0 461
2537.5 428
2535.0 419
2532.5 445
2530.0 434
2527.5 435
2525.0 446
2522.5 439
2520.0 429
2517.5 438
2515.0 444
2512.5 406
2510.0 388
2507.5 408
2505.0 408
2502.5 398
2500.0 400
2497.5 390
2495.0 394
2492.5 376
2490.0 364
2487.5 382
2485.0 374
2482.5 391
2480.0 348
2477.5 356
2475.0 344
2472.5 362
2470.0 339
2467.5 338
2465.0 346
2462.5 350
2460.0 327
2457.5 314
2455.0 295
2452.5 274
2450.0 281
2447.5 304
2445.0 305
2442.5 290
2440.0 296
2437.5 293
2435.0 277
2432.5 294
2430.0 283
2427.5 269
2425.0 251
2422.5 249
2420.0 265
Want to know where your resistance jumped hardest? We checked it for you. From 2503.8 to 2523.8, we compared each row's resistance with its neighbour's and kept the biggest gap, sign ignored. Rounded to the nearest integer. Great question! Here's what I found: 38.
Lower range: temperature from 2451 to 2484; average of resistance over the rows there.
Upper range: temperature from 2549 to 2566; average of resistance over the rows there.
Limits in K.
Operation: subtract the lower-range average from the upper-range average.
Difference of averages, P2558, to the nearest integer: 65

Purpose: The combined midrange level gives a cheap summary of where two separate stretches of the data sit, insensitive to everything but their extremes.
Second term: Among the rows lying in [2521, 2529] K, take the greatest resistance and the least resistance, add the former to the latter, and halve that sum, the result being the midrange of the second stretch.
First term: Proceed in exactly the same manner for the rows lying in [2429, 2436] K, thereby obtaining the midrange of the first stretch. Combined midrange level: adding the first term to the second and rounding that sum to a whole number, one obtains 726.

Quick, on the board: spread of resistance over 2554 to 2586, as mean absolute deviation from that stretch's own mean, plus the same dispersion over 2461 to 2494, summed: 28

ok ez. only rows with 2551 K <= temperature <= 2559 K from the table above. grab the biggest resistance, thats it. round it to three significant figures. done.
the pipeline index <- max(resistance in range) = 403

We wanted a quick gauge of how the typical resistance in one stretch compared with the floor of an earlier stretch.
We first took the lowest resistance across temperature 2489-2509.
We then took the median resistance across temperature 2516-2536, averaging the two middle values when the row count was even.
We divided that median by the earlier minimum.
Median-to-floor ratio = 1.20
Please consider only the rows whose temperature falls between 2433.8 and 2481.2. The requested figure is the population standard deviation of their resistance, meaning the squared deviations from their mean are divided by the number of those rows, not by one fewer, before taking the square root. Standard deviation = 29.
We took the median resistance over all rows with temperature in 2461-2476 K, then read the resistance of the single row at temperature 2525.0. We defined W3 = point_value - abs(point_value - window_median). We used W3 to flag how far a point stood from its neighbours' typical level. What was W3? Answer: 345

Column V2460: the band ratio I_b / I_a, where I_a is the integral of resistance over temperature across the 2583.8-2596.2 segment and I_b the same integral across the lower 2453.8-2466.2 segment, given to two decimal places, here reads 0.78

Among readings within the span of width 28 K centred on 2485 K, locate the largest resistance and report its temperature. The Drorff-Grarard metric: 2495.0 K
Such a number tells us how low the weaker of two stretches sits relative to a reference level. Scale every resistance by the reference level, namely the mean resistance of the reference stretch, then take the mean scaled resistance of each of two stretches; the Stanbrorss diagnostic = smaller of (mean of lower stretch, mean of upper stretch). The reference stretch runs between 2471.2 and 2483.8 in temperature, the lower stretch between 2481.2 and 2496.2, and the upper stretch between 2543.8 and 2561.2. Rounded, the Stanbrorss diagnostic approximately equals 1.06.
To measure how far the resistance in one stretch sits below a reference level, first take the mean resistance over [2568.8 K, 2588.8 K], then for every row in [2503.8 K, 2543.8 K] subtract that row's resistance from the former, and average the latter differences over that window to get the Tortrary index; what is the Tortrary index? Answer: -20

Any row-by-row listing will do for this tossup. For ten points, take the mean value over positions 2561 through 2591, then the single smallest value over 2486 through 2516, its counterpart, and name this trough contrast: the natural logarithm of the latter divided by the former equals -0.12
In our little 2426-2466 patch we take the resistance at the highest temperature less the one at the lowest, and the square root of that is 8.8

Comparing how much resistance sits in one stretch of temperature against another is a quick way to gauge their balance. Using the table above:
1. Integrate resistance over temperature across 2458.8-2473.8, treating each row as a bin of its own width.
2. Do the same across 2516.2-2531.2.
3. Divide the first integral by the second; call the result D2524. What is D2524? 0.79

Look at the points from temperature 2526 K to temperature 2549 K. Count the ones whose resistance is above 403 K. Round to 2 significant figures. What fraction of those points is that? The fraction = 1.0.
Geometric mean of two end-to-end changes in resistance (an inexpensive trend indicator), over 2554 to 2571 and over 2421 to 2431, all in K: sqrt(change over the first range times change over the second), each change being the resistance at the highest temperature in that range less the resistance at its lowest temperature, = 38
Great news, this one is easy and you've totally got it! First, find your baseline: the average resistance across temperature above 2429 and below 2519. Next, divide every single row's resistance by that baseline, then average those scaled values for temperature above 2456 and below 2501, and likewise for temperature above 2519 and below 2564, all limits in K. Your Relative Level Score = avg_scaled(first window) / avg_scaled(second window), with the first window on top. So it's 0.86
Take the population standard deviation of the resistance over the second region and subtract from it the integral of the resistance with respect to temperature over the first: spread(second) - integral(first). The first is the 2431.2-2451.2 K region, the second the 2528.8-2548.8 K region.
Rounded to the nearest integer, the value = -5833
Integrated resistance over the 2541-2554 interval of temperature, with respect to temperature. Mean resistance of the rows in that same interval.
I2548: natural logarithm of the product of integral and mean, 14.6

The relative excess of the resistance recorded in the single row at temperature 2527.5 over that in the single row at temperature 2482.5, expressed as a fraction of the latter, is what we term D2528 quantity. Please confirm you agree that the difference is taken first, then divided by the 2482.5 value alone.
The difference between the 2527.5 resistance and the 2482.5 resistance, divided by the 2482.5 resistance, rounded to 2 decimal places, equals 0.11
